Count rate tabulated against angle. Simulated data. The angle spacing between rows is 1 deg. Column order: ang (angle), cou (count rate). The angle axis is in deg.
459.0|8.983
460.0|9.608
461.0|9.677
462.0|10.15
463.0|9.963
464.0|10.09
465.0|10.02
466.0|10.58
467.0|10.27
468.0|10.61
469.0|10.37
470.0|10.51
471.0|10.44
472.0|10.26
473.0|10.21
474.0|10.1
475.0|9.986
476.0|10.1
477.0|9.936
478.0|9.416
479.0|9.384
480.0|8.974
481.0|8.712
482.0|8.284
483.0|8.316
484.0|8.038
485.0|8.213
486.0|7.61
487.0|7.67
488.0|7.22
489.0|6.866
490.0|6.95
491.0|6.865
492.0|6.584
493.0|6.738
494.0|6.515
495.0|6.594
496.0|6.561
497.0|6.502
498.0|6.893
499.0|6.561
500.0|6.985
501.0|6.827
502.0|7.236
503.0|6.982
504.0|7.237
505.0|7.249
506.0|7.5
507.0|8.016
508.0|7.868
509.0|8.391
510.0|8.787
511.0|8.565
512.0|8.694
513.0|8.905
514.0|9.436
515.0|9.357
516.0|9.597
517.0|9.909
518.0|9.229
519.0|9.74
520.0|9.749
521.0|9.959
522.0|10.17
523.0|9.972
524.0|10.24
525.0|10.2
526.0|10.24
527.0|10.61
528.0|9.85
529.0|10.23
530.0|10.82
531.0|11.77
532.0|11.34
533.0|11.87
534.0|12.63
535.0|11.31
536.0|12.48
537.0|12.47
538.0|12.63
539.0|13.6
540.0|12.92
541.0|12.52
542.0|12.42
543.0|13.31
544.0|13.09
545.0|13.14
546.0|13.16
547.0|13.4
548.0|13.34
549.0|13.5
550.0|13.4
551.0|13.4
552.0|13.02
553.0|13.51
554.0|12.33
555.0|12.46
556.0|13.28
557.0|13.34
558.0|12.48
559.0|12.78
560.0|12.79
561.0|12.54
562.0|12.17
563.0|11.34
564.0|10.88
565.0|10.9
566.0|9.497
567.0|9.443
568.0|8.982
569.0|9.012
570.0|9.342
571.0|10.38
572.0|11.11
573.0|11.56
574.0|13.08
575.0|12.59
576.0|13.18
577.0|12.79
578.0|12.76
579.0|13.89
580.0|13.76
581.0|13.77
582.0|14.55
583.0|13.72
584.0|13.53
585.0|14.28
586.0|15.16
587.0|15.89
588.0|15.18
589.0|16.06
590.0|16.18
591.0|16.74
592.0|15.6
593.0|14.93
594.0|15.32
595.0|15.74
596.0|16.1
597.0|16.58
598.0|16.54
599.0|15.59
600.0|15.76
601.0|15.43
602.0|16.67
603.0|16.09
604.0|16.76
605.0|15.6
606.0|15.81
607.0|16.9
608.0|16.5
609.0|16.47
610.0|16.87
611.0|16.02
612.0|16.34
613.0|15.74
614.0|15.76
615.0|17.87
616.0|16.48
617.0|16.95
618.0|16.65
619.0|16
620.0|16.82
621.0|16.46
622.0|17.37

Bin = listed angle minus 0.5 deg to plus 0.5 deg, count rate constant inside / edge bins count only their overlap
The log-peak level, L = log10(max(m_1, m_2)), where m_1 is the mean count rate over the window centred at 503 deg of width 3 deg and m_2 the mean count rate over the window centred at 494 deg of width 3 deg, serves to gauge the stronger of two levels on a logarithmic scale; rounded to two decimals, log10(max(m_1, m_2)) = 0.85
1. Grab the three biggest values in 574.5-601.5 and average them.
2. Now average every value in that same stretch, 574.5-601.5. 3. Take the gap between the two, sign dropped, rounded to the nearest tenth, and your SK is 1.7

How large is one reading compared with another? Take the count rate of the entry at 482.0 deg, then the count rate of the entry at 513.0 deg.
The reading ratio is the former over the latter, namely 0.9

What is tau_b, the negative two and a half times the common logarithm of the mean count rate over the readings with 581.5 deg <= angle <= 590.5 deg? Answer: -2.94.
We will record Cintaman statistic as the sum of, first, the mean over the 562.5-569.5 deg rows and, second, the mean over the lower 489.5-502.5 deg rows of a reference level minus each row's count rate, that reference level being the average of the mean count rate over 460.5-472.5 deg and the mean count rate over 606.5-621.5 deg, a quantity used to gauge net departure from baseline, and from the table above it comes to 10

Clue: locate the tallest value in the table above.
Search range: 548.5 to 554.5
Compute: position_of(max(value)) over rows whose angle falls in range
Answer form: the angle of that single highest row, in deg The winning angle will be 553.0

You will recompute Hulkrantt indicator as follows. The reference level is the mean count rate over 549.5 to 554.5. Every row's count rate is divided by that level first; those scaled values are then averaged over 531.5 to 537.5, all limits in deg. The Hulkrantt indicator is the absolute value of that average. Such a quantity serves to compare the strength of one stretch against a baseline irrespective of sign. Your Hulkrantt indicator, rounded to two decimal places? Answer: 0.92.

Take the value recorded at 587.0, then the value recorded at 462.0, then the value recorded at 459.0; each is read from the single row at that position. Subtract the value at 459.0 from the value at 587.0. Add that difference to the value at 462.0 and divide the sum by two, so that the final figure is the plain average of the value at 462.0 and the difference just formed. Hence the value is 8.5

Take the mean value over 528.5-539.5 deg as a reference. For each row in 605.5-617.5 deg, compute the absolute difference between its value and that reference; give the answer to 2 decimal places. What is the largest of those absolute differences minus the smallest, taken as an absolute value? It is 2.13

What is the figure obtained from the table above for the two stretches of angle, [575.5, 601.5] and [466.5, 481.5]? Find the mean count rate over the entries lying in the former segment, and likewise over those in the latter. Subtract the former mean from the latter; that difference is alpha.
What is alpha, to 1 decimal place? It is -5.0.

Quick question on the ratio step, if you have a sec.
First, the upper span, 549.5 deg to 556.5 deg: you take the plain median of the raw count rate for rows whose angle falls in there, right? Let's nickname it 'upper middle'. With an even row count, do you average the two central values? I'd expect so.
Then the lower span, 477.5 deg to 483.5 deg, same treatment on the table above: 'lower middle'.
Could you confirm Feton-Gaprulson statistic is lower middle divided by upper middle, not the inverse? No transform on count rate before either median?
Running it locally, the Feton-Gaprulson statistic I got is 0.67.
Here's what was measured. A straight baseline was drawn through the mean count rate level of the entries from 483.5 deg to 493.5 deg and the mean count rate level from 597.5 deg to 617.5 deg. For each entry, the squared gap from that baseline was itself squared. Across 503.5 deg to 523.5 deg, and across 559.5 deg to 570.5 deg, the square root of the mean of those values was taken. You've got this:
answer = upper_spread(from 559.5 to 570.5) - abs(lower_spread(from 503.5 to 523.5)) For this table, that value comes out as 11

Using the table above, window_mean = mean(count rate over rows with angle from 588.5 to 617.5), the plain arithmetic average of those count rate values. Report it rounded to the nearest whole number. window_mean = 16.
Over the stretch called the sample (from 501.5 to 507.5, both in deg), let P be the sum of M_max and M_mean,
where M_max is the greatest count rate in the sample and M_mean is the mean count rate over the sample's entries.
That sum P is 15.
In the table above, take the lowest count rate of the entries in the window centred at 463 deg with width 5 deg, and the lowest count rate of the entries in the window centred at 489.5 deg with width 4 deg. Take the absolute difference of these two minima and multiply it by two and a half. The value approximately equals 7.0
